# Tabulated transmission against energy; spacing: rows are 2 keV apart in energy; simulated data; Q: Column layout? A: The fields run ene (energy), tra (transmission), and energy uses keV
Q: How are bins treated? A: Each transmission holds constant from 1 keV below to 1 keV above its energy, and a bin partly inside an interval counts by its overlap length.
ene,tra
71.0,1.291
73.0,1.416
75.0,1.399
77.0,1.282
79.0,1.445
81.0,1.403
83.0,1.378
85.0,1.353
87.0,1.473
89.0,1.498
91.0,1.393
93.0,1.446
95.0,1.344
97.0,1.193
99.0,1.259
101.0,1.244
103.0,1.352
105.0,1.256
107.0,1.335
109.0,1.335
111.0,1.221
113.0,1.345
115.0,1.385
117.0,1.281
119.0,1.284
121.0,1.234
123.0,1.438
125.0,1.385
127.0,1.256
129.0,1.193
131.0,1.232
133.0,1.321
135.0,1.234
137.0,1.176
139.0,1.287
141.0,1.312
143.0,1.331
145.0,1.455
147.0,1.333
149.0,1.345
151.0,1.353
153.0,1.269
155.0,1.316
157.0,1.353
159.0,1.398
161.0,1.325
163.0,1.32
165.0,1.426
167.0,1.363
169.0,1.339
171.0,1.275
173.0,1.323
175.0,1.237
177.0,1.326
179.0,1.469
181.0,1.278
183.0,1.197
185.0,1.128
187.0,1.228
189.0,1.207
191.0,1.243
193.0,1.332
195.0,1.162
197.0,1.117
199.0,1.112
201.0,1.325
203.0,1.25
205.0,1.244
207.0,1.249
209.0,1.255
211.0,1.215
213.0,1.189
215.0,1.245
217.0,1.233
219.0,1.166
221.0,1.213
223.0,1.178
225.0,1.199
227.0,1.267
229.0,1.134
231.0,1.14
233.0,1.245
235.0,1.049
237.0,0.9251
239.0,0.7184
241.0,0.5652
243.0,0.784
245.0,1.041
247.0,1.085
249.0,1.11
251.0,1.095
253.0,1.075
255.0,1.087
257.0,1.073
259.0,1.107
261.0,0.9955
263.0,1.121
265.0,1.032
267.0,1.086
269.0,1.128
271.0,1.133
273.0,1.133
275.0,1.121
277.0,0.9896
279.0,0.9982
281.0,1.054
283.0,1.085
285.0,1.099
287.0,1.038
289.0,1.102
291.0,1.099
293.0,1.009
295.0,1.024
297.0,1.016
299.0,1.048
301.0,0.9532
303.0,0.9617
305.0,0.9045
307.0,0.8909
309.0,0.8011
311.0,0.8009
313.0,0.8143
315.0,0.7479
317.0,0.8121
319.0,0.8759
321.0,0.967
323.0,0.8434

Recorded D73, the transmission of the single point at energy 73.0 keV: 1.416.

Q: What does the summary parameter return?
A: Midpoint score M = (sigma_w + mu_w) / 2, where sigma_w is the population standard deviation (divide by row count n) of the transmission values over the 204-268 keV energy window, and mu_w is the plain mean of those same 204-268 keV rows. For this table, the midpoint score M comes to 0.63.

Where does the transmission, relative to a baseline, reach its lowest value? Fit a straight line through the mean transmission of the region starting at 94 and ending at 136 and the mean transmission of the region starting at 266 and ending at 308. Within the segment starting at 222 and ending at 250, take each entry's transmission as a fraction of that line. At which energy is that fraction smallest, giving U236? 241.0 keV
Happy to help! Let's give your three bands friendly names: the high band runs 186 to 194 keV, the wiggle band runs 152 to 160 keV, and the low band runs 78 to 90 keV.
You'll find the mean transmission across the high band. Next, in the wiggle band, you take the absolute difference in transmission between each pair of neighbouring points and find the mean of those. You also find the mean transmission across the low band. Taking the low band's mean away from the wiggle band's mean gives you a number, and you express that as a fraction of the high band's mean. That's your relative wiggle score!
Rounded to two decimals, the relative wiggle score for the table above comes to -1.10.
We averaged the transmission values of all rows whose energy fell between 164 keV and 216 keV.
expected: 1.26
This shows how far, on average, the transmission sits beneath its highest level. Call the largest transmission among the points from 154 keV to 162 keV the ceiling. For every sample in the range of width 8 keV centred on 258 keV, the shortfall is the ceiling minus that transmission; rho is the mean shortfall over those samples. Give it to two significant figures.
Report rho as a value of 0.33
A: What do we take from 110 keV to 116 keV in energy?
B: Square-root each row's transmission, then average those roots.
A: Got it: 1.15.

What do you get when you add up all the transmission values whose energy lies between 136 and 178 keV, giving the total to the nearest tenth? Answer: 27.9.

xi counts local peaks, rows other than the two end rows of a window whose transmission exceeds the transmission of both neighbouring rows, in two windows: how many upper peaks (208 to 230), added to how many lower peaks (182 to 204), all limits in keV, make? 6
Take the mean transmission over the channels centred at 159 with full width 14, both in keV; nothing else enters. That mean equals 1.34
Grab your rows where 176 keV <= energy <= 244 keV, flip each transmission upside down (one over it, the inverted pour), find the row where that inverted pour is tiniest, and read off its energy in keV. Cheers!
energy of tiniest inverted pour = 179.0 keV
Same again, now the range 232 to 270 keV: 233.0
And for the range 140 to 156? 145.0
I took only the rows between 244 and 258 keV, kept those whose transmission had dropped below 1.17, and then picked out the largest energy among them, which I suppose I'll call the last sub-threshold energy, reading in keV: 257.0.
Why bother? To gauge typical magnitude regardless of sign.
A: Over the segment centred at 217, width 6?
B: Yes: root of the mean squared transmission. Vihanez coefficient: 1.22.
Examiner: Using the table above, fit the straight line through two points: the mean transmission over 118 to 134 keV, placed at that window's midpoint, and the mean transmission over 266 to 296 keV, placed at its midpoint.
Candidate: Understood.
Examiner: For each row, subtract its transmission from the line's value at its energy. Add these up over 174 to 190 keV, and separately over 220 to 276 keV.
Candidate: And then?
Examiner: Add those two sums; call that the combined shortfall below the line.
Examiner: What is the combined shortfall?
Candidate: 1.2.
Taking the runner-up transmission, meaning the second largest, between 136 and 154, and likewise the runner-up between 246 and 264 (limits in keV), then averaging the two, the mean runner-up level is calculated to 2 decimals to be 1.23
